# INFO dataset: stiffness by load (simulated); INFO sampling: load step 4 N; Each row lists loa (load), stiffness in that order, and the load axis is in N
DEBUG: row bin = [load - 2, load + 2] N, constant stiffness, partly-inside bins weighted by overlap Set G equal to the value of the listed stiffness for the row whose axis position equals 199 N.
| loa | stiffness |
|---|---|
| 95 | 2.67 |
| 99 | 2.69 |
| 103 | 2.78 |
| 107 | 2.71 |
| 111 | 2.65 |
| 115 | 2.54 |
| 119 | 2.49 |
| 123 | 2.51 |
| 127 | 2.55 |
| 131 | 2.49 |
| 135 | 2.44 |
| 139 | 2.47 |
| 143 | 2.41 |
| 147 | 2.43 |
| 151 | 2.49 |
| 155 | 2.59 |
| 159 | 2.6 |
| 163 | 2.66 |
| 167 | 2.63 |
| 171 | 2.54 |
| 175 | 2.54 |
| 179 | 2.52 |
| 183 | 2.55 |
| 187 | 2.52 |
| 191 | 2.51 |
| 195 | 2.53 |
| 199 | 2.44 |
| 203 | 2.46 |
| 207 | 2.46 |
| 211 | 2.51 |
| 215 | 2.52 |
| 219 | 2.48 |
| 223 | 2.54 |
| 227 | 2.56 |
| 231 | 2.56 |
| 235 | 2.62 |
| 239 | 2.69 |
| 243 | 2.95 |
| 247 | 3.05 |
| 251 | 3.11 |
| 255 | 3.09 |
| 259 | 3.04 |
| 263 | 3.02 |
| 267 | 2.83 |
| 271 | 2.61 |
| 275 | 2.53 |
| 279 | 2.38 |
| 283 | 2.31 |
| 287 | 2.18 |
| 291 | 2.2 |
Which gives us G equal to 2.44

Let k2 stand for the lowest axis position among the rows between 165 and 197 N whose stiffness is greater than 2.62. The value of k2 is 167 N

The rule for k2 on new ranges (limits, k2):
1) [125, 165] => 163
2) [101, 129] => 103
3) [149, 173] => 163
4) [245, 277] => 247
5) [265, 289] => 267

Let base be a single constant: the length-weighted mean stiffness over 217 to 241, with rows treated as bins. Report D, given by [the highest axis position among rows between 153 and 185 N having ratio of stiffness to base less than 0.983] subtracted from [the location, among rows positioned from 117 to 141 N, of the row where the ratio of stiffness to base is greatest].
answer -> -52 N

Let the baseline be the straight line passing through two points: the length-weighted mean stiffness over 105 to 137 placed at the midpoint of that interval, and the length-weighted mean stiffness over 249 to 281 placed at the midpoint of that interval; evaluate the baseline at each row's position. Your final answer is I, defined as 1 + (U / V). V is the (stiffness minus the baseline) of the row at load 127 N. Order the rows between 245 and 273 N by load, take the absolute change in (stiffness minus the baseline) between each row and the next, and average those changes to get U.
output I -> -9.8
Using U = 0.098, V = 0.0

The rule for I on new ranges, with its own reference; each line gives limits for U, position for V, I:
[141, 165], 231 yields 0.8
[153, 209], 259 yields 1.1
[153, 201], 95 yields 1.2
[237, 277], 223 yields 0.4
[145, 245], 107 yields 1.2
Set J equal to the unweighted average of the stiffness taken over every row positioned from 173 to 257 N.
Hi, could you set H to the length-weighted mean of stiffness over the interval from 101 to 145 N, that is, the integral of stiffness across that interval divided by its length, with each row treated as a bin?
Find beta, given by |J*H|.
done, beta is 6.7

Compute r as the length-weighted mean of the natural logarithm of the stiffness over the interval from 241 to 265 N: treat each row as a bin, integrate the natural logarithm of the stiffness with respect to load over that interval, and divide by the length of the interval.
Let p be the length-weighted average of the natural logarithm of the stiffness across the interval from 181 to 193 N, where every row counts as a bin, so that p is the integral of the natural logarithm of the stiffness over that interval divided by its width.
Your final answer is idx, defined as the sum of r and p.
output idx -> 2.04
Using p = 0.93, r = 1.11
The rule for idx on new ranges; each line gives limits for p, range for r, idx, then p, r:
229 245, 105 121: 1.95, 0.99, 0.95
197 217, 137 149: 1.80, 0.91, 0.89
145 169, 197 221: 1.85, 0.94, 0.91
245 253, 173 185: 2.06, 1.12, 0.93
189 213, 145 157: 1.83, 0.91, 0.92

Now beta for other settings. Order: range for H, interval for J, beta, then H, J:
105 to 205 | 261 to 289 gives 6.5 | 2.53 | 2.55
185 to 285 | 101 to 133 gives 6.9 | 2.65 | 2.59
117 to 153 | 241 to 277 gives 7.2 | 2.48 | 2.91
